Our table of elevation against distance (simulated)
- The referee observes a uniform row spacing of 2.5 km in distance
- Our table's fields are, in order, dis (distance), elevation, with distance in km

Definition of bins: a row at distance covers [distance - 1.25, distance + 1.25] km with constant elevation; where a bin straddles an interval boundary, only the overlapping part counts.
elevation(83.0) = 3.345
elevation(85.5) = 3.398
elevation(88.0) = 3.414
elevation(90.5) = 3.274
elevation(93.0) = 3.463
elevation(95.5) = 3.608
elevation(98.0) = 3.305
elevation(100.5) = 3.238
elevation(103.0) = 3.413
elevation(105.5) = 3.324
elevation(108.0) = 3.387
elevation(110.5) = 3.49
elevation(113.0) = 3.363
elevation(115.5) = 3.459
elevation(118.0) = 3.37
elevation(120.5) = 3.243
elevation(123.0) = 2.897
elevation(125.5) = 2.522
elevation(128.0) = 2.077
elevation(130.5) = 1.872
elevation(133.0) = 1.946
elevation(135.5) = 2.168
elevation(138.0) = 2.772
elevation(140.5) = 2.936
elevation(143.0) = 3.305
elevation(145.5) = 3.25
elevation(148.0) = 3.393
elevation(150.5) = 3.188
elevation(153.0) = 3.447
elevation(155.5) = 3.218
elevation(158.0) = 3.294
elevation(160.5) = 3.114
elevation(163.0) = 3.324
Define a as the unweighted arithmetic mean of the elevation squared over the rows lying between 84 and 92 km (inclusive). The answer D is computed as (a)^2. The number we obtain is 128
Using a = 11.3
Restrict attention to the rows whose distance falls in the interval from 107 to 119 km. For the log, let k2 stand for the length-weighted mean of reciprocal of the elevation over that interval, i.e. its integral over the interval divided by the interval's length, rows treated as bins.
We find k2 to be 0.293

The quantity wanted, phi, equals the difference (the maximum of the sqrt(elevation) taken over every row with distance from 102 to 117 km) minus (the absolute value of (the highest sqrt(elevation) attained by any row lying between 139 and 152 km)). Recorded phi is 0.03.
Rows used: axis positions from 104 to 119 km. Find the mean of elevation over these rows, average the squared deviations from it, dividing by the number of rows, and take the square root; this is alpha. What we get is 0.06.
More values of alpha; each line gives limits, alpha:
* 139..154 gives 0.17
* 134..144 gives 0.41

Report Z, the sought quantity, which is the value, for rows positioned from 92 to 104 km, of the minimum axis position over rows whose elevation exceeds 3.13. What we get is 93.0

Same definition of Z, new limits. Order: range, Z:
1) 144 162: 145.5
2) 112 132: 113.0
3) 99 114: 100.5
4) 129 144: 143.0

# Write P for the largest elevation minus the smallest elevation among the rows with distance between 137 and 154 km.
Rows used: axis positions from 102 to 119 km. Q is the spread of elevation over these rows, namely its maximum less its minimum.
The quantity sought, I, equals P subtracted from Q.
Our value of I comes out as -0.5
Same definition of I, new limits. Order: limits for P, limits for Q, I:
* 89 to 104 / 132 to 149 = 1.1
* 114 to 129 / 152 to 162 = -1.0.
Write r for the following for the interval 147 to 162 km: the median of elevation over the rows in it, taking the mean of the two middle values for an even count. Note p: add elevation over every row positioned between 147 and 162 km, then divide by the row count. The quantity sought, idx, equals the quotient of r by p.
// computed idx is 0.994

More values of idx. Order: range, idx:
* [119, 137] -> 0.907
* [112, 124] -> 1.030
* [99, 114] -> 1.002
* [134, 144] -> 1.021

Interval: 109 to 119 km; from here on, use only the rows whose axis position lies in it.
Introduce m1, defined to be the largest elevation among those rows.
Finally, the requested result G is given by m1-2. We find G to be 1.49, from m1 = 3.49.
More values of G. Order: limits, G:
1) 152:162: 1.45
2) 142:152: 1.39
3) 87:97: 1.61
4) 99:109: 1.41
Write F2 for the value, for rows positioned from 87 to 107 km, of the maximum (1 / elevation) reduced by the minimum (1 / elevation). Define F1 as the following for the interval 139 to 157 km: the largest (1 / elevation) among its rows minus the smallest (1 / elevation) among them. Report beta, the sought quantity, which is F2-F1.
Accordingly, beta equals -0.019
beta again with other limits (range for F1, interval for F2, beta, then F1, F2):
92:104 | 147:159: -0.008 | 0.032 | 0.024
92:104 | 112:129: 0.161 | 0.032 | 0.192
